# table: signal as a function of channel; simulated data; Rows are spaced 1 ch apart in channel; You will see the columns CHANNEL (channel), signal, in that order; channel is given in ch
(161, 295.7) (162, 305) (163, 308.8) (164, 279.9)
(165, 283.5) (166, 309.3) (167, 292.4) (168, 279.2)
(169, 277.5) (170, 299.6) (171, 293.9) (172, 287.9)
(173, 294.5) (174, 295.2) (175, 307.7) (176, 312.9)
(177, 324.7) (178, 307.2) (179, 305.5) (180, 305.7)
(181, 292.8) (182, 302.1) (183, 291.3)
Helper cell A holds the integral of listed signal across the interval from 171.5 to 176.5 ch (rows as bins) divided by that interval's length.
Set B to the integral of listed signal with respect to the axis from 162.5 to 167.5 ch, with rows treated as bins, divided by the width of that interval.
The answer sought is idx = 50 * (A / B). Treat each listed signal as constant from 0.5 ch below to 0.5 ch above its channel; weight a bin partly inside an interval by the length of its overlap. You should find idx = 51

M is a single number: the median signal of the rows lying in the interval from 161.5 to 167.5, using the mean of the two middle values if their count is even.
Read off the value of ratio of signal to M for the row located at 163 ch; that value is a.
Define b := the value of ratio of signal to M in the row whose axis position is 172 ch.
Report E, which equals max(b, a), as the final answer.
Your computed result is 1.03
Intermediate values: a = 1.03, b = 0.96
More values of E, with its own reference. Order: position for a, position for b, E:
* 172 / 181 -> 0.98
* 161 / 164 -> 0.99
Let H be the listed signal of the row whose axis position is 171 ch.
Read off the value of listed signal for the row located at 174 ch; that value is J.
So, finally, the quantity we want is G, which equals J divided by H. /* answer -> 1.00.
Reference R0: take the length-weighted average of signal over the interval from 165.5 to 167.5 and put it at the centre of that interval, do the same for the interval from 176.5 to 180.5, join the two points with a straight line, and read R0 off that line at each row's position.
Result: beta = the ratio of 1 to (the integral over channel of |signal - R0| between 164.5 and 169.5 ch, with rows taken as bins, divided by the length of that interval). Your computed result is 0.061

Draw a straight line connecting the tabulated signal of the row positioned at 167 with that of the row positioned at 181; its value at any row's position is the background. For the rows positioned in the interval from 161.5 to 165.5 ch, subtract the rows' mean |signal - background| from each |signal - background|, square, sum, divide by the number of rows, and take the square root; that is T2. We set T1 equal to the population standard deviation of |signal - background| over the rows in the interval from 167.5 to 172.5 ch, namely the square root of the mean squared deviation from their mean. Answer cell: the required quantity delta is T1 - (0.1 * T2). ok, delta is 4.9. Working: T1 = 5.1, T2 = 2.7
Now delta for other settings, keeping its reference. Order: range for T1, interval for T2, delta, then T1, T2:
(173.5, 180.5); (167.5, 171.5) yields 7.7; 8.3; 5.4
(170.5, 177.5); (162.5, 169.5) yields 10.3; 10.9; 5.5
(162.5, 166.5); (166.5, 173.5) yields 2.8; 3.3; 5.5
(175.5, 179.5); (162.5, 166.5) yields 7.2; 7.5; 3.3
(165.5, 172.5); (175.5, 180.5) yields 5.5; 6.3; 7.3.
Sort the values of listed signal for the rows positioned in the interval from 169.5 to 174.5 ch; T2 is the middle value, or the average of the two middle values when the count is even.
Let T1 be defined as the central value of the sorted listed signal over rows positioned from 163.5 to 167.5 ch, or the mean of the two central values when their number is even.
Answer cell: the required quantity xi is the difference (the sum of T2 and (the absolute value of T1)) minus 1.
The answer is 581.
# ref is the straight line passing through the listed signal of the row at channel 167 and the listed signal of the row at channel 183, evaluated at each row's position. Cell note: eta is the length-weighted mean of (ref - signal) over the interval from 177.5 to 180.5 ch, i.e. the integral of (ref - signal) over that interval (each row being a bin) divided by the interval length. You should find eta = -15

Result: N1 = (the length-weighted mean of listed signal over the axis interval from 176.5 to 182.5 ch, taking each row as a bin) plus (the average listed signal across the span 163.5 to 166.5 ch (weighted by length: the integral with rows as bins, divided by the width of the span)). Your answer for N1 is 597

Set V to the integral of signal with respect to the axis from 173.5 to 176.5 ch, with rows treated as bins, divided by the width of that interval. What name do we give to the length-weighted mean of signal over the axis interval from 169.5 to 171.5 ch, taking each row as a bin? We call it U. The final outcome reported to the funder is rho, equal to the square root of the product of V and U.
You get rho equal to 301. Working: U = 297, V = 305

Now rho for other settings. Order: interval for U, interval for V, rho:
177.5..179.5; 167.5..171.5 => 297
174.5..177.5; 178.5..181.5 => 308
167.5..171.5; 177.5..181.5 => 295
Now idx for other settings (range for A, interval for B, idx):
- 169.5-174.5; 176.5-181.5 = 48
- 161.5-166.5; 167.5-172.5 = 52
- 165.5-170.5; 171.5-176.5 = 49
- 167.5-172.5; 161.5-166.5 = 48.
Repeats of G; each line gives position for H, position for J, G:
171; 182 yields 1.03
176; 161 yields 0.95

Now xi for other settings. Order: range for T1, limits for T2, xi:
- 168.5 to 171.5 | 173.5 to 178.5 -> 601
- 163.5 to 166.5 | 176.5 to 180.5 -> 589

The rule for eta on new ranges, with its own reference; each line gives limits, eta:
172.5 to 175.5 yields -7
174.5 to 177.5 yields -23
